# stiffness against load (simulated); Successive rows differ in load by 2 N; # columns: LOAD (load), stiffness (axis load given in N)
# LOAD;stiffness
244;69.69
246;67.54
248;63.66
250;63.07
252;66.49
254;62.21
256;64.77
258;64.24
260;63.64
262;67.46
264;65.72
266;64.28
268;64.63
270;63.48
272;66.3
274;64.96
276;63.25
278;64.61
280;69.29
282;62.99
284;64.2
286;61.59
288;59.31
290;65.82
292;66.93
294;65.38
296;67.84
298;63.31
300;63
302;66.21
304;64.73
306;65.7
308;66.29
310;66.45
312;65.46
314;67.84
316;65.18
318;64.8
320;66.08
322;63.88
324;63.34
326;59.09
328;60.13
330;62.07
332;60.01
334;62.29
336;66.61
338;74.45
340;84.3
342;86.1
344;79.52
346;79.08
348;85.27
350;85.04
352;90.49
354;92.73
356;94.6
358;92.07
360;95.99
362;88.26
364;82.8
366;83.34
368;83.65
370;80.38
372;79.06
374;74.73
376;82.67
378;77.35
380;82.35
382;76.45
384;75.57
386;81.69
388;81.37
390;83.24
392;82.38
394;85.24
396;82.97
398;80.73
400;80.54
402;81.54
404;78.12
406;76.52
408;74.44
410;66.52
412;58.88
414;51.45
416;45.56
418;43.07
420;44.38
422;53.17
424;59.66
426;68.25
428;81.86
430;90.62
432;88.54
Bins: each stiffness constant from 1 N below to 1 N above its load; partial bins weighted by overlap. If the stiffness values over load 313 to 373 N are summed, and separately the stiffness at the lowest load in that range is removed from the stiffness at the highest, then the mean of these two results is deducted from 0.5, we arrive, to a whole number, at -1154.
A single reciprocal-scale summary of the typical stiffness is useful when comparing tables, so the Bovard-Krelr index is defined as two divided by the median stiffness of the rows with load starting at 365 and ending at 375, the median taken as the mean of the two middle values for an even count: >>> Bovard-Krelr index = 0.0249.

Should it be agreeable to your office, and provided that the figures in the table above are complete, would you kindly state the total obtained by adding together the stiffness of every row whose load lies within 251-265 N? 455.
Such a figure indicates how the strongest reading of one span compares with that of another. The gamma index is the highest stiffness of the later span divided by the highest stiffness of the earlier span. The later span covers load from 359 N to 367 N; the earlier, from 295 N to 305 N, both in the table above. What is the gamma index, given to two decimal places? 1.41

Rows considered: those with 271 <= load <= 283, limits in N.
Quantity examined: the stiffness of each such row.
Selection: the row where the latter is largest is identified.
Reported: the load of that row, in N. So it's 280 N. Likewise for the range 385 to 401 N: 394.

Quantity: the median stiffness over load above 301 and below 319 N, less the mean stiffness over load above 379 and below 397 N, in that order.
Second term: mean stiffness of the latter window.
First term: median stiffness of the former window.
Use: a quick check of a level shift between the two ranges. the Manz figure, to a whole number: -16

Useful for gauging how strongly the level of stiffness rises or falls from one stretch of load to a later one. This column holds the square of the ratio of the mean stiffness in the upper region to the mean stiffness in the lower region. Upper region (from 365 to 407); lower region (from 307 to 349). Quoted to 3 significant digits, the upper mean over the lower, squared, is 1.36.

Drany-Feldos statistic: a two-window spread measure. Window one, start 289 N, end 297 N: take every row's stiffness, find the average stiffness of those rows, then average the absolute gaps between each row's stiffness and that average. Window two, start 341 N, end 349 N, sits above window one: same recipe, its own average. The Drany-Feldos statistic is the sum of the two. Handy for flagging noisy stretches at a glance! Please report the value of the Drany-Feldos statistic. 4.1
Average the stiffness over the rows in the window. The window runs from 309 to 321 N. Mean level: 66.0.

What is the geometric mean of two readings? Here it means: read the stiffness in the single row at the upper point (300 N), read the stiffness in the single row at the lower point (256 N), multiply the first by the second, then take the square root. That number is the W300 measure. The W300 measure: 64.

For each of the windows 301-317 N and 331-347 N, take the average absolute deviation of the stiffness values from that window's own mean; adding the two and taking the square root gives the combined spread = 3.0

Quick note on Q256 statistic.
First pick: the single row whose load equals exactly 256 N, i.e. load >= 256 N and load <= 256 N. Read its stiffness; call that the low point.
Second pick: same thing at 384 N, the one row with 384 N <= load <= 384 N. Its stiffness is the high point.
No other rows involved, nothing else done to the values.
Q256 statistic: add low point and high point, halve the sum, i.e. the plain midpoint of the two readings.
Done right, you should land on 70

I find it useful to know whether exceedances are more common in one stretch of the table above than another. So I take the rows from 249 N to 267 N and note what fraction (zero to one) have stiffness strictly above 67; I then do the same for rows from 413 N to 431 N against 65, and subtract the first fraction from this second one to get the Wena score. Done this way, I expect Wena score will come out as 0.2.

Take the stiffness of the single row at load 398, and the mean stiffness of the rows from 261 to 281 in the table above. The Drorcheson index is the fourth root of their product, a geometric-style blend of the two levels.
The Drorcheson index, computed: 8.5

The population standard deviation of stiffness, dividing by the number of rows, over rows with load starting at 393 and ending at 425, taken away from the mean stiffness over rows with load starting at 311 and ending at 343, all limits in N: 52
